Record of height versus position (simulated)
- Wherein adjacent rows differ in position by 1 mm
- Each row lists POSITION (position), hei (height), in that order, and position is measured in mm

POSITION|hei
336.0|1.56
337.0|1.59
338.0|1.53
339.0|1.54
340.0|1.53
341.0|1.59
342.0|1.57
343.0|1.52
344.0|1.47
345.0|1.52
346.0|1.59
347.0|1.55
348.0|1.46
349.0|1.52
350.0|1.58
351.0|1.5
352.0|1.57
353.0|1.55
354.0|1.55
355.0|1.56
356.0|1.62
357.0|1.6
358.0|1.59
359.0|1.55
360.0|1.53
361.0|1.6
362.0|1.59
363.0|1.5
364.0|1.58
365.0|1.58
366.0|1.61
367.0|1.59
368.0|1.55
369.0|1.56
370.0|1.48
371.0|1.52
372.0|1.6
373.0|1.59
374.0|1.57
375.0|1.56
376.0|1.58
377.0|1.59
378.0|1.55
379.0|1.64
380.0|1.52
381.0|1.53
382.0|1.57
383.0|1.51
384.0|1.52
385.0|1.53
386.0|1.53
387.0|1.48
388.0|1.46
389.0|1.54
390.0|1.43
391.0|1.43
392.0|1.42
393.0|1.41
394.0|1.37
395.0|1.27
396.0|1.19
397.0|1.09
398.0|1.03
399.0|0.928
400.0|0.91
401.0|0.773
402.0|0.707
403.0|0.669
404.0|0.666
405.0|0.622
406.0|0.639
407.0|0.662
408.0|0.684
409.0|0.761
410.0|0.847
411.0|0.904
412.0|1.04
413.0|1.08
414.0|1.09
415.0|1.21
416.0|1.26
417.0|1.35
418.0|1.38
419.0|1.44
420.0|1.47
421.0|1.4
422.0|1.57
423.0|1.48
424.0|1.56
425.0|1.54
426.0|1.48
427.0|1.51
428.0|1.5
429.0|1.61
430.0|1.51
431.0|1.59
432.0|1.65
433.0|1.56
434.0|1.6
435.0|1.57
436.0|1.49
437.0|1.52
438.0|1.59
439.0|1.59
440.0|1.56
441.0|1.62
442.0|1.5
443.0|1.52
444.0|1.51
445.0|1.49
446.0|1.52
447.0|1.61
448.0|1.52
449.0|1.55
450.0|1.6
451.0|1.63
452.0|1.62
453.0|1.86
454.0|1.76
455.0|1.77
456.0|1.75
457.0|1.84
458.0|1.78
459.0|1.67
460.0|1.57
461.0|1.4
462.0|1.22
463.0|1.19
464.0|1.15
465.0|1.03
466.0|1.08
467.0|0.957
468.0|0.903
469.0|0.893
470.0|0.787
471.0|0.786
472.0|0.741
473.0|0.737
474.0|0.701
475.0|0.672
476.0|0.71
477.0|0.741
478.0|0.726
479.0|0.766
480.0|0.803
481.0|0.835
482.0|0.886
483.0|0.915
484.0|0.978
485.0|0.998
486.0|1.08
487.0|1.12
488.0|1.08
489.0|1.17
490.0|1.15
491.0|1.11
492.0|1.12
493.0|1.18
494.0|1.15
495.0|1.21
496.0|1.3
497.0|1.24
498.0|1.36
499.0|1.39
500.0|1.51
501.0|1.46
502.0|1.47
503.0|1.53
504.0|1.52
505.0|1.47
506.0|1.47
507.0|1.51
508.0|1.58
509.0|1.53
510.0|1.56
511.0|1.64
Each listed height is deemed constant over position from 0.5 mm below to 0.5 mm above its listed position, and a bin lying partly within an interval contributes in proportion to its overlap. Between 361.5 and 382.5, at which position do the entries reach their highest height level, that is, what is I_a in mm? 379.0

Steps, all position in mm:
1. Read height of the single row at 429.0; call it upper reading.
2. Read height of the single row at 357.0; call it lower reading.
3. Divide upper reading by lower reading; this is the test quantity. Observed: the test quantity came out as 1.01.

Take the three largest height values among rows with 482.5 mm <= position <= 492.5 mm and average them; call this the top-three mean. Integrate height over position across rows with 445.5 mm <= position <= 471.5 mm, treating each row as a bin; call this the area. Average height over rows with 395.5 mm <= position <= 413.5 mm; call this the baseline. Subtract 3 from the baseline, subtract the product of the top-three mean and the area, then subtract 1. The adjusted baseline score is -45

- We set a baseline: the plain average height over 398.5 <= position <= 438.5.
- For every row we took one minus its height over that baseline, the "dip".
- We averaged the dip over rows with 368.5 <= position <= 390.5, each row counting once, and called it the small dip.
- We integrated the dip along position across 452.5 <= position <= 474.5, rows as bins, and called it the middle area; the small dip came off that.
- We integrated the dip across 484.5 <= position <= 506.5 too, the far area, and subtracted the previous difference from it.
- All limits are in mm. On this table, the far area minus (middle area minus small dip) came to -1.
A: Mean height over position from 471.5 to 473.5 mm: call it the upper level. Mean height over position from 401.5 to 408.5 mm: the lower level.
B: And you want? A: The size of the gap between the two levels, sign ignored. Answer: 0.1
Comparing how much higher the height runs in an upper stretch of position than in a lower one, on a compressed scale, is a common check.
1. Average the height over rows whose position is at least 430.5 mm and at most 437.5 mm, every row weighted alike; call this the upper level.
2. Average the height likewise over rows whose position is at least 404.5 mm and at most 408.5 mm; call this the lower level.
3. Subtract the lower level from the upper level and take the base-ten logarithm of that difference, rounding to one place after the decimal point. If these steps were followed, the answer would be 0.0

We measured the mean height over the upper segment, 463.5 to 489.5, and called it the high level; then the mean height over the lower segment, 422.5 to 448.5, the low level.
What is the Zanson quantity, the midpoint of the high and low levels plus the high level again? 2.1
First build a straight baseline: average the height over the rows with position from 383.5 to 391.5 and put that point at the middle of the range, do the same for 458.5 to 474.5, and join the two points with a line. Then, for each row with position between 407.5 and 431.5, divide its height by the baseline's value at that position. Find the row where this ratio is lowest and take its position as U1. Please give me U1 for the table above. 408.0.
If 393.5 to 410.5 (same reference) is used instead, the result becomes 405.0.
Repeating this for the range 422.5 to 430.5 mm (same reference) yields 423.0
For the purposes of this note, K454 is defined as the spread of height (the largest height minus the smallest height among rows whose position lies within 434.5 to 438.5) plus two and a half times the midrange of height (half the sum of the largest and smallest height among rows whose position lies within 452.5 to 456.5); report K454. 4.6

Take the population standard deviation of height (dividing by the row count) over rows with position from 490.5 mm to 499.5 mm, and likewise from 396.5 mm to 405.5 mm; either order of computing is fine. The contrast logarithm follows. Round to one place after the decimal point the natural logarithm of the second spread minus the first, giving -2.7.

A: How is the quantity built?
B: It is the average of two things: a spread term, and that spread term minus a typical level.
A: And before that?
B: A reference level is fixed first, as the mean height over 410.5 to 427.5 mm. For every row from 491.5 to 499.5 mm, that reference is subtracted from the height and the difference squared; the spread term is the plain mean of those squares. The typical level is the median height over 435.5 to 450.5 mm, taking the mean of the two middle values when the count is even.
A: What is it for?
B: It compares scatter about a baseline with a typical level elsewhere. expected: -0.74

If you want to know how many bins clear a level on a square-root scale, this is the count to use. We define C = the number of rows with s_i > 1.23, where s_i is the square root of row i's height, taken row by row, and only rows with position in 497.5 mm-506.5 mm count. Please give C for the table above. 2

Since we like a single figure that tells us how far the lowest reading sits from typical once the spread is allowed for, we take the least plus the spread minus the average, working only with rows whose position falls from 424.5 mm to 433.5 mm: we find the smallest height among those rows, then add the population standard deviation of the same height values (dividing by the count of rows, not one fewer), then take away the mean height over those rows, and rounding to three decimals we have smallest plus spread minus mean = -0.016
